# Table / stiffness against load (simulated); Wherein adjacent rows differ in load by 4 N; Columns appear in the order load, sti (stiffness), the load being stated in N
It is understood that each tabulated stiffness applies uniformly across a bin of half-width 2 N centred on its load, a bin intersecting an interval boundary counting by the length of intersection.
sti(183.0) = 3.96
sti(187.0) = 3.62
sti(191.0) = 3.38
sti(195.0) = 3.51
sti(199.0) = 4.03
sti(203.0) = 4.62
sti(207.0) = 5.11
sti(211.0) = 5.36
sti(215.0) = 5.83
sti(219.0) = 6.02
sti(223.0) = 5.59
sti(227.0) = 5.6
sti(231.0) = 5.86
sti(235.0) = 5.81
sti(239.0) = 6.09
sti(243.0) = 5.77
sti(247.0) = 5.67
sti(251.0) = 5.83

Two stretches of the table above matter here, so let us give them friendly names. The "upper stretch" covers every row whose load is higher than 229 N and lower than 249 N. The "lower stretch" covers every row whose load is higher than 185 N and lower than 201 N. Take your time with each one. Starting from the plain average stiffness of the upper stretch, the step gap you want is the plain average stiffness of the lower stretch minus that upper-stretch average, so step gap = -2.2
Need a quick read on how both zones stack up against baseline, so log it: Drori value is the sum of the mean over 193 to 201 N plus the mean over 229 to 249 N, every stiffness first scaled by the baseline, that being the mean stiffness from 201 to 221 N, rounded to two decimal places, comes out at 1.78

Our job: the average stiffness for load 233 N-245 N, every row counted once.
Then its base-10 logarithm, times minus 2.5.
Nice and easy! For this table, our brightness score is -1.93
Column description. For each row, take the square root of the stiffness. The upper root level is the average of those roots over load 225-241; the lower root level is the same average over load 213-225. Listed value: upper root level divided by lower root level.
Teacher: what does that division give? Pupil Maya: 1.00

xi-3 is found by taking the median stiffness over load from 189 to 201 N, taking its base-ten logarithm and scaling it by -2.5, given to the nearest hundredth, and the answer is -1.36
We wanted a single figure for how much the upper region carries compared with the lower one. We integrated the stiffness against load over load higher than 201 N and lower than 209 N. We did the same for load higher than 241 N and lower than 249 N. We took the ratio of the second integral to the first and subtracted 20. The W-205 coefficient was -18.8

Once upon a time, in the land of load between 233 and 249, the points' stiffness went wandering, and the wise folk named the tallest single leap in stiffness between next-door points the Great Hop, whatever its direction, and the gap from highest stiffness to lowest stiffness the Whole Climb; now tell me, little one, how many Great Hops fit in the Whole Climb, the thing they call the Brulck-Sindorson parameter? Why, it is 1.31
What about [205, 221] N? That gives 1.94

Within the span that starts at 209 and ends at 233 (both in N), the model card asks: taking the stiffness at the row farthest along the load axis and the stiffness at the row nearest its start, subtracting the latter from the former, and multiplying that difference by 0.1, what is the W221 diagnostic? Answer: 0.050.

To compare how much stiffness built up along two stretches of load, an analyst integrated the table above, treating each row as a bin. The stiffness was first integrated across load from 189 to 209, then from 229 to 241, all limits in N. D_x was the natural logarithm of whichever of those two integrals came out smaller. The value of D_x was 4.3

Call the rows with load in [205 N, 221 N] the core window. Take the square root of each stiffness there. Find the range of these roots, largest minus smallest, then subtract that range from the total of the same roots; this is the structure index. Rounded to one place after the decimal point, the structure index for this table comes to 9.3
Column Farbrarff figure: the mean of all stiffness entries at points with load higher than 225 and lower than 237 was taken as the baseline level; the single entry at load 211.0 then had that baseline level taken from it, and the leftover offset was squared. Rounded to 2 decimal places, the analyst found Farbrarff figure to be 0.16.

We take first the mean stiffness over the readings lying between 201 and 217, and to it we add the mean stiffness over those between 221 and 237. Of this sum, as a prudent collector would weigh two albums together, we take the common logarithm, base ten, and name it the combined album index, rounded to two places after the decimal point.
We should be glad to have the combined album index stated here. 1.04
